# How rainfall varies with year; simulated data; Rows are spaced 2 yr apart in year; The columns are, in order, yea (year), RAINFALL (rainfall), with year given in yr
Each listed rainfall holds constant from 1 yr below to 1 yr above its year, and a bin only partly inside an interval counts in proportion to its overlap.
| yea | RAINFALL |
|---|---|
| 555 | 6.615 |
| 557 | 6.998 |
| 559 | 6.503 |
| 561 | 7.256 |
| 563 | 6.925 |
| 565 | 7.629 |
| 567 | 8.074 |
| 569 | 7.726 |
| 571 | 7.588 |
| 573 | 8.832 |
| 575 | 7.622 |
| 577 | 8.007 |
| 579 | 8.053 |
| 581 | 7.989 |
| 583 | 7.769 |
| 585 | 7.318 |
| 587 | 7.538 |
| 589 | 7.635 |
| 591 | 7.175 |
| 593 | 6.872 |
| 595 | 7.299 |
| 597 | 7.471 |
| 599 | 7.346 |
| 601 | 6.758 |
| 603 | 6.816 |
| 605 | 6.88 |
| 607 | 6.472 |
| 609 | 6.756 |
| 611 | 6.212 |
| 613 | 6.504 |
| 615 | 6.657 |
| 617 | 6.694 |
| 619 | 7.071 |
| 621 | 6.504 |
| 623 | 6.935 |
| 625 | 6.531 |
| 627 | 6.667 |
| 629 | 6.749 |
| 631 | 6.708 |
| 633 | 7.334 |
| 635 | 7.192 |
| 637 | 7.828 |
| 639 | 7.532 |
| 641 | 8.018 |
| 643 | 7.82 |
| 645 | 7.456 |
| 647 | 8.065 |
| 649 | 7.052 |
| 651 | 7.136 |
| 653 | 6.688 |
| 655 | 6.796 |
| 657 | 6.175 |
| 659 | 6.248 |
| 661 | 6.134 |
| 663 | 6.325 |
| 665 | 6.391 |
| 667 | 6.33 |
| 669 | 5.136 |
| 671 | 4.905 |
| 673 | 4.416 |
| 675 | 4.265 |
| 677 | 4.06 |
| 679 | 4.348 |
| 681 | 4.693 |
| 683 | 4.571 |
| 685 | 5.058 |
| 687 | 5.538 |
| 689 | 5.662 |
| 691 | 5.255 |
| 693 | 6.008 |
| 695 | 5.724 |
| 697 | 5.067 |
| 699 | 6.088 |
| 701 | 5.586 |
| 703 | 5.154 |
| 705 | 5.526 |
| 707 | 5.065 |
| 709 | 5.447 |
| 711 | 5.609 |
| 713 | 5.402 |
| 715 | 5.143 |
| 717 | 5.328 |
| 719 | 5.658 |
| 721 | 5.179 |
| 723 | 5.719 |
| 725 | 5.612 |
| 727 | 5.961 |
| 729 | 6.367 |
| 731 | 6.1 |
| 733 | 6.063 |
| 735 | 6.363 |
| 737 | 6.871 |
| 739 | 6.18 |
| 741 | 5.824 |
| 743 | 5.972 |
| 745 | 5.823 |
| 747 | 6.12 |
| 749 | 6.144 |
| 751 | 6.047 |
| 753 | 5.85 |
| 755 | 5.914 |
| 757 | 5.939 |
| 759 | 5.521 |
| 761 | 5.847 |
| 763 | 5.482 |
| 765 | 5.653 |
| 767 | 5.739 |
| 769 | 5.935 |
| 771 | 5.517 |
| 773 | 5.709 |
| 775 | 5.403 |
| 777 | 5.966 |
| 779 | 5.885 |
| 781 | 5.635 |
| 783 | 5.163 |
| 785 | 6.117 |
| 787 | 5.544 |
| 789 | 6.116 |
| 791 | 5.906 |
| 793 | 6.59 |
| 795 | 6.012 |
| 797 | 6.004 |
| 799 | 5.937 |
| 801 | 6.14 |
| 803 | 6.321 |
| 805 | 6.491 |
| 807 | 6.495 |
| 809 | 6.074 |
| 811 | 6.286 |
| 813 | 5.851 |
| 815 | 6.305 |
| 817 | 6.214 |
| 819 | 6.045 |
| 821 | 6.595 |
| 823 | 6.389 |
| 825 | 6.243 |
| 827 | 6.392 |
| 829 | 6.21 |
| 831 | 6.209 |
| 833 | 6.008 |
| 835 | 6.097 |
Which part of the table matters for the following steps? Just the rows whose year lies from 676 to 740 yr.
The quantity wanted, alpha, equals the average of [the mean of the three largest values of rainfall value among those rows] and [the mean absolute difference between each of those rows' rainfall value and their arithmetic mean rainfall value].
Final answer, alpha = 3.5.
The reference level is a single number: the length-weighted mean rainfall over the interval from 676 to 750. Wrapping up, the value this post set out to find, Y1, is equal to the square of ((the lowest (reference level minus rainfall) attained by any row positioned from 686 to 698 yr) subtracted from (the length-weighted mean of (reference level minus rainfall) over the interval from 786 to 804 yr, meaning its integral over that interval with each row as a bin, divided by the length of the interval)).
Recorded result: 0.00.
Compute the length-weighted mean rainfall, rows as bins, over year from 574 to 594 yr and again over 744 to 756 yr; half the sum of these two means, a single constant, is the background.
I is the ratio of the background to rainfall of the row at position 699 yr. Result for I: 1.12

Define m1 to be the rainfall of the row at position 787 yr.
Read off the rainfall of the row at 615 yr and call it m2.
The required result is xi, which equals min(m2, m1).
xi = 5.54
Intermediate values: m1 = 5.544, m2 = 6.657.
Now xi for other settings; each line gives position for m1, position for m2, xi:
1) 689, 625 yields 5.66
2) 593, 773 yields 5.71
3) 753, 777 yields 5.85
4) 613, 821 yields 6.50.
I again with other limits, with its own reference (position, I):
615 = 1.02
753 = 1.16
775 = 1.26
